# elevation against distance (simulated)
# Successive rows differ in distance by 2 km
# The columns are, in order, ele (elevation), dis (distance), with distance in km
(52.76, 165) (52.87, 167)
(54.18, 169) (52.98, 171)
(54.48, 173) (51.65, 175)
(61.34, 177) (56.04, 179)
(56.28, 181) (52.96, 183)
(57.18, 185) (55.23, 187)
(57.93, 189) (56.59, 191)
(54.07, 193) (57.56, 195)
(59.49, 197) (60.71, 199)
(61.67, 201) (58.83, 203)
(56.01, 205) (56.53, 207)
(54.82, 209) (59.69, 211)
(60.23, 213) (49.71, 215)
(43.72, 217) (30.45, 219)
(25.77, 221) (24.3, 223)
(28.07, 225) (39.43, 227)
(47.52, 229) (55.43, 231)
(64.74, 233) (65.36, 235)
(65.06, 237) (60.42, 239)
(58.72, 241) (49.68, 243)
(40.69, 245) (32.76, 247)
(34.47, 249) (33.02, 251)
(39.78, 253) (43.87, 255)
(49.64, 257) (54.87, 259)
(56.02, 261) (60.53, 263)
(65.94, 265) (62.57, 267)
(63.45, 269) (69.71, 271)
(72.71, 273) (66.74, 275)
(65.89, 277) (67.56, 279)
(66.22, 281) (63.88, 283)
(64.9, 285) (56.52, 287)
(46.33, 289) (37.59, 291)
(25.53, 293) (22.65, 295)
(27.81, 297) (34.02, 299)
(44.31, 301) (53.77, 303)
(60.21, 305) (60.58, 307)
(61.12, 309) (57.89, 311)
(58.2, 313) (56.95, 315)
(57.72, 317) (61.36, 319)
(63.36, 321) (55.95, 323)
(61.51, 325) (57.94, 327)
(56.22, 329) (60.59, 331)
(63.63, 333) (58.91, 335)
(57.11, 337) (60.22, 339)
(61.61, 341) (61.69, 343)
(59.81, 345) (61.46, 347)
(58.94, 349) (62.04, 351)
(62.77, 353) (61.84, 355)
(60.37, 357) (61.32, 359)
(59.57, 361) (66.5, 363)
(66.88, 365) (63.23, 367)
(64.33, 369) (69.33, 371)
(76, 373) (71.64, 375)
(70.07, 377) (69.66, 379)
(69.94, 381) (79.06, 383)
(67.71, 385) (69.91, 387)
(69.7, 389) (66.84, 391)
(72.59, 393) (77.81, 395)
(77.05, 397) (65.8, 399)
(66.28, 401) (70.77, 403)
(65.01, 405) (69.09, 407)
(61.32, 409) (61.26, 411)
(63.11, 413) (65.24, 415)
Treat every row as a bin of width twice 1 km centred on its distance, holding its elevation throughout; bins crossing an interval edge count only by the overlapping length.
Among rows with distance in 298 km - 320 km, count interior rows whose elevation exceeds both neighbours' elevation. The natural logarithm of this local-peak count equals 0.7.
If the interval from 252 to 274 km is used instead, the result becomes 0.0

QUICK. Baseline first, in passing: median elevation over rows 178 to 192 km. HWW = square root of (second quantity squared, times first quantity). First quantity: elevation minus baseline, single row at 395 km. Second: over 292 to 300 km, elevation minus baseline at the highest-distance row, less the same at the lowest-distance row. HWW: 39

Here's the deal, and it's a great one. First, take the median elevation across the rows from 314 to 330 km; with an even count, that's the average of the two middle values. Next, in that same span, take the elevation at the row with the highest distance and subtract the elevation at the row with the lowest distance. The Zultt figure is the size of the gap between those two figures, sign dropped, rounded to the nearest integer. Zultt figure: 59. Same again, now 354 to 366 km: 57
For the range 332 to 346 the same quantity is 64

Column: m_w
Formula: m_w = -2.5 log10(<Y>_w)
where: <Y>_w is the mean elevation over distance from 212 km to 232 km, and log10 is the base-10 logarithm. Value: -4.0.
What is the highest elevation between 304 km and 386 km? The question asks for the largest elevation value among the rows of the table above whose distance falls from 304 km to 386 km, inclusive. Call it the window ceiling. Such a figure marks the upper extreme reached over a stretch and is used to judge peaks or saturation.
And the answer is 79.06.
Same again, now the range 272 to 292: 72.71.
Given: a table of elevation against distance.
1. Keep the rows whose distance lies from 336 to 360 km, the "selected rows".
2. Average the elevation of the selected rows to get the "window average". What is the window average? 61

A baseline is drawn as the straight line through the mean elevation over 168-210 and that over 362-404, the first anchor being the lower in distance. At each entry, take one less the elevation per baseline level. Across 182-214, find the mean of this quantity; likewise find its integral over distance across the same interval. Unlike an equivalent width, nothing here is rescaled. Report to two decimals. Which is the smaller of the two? -0.19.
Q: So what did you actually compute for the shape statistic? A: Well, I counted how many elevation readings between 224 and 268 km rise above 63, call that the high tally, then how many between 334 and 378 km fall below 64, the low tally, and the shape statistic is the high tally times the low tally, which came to 60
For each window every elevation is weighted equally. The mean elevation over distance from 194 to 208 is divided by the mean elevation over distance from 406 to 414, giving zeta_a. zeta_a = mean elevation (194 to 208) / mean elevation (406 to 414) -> 0.92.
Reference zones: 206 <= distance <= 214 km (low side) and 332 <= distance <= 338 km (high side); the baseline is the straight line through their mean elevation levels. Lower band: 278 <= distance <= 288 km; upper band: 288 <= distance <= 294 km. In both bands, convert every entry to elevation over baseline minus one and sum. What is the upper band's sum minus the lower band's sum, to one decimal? -1.6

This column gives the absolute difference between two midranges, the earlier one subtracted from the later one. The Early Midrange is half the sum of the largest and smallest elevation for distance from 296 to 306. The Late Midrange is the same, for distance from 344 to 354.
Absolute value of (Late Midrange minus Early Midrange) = 17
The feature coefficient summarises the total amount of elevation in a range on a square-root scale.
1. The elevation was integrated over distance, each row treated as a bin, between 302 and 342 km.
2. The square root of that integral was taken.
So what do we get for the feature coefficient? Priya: 49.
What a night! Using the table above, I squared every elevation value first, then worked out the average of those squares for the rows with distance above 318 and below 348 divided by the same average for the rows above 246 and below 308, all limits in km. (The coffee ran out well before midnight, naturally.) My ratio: 1.25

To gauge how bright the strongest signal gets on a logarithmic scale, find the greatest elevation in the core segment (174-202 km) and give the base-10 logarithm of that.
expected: 1.79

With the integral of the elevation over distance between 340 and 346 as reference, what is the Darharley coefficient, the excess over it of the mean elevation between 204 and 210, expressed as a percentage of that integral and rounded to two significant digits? -85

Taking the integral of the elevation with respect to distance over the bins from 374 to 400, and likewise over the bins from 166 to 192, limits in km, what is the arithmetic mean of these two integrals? 1647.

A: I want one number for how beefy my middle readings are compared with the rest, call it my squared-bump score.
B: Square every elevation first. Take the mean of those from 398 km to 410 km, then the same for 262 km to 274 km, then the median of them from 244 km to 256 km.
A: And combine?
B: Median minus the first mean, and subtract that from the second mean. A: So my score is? 7380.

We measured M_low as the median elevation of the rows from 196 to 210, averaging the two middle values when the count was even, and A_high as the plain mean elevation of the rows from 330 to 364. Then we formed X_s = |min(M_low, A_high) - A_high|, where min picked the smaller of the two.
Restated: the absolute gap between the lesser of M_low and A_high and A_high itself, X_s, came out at 2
